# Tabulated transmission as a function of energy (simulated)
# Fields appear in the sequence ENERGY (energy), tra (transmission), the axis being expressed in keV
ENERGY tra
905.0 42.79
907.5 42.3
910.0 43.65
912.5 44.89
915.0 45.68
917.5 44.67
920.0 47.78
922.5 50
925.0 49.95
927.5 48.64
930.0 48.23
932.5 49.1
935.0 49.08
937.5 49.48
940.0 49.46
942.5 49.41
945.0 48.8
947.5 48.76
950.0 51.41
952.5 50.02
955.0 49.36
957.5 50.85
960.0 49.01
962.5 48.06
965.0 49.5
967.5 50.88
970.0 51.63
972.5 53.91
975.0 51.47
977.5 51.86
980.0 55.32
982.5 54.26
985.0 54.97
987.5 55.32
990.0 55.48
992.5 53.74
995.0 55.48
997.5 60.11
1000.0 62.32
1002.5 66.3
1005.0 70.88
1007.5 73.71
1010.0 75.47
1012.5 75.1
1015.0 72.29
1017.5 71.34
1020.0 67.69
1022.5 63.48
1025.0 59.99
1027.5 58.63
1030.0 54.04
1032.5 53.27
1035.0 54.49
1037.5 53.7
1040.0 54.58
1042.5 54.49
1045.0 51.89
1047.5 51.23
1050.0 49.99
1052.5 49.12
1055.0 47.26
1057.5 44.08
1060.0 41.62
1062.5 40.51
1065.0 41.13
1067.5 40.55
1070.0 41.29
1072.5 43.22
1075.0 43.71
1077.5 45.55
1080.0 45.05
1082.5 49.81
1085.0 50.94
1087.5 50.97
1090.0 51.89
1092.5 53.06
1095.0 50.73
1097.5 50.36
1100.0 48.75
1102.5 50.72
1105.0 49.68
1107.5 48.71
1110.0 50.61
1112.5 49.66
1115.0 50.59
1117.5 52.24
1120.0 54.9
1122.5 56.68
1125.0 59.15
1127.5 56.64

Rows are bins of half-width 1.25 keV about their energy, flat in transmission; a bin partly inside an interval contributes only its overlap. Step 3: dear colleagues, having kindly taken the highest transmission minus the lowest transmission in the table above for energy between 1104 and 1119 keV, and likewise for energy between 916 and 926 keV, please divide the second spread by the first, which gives 1.5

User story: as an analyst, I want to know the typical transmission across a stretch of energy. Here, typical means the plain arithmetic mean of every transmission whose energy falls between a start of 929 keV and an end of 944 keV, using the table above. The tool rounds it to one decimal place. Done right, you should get 49.1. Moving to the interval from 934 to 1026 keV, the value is 56.9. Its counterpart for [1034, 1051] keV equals 52.9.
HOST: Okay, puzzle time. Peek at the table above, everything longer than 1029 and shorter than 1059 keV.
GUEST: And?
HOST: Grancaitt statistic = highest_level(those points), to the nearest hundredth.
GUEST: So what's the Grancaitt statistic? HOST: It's 54.58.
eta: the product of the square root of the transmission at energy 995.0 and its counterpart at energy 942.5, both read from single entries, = 52.4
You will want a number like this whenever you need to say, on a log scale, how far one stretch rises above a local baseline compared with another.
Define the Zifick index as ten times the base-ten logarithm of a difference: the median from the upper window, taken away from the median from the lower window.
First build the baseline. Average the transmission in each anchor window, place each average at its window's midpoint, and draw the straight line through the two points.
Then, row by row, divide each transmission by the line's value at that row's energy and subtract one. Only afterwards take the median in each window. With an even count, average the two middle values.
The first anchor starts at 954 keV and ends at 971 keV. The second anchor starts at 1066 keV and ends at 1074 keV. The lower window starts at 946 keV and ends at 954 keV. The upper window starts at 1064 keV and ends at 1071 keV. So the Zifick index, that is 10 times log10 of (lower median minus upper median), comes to -20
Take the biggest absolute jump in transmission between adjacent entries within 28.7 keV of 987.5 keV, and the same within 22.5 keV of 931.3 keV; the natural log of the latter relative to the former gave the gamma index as -0.4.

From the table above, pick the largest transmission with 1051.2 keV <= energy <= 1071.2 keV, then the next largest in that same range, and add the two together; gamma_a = 96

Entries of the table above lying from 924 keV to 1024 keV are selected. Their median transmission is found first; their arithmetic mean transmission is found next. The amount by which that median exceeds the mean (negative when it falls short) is -4.3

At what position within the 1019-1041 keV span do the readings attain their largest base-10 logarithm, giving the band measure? 1020.0 keV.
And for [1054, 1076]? 1055.0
